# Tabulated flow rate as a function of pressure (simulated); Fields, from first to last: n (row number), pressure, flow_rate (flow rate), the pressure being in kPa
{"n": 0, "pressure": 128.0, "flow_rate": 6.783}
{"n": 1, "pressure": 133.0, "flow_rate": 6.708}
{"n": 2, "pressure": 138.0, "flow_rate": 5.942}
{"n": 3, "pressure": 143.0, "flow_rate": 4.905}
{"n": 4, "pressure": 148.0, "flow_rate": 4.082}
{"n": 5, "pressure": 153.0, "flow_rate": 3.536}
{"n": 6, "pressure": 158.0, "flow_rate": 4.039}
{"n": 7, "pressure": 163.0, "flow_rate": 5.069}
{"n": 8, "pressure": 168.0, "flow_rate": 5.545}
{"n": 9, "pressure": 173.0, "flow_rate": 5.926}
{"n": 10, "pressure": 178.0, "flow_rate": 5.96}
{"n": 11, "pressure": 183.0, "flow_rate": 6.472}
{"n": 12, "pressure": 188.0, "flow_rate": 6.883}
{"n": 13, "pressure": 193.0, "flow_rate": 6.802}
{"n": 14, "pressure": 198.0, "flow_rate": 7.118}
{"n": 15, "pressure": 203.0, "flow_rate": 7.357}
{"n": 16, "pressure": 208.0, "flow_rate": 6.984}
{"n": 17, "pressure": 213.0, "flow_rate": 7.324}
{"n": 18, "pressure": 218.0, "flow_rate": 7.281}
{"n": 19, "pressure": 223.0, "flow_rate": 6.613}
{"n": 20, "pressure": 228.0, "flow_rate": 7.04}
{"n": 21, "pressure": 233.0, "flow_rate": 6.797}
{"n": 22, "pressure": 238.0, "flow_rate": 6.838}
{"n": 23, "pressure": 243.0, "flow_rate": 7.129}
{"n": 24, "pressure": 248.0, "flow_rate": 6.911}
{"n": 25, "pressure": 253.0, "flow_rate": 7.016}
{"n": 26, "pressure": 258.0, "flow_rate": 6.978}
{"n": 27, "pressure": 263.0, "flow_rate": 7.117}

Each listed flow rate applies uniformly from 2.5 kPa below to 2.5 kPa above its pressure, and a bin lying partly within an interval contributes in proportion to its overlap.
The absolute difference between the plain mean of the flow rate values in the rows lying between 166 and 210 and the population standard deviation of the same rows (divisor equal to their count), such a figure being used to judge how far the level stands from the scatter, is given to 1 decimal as 6.0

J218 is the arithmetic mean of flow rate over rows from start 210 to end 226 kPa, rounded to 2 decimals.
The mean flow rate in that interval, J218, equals 7.07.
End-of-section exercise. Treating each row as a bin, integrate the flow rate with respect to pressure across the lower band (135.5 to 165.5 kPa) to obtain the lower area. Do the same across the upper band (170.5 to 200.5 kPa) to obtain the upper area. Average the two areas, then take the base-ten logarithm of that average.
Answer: 2.22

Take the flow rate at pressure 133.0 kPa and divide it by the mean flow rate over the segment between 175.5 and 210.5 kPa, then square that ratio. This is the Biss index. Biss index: 1.0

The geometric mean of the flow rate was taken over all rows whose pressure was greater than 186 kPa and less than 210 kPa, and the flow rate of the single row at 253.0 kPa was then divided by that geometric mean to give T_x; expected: 1.00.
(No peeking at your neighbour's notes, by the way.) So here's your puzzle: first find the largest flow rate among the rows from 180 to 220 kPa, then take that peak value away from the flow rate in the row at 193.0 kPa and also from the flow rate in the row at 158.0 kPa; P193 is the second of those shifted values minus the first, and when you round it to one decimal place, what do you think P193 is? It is -2.8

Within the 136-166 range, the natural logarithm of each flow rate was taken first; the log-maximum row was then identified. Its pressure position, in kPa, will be 138.0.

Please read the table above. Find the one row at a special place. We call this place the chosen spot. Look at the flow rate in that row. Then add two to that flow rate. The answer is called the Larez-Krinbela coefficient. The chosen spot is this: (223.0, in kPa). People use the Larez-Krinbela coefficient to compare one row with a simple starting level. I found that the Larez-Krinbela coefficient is 8.61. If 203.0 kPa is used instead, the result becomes 9.36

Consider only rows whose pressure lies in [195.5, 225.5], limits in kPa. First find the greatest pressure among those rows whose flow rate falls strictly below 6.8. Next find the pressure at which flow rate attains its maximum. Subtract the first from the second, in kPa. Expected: -20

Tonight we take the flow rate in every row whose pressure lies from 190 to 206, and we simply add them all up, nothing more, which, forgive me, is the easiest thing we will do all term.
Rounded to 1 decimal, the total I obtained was 21.3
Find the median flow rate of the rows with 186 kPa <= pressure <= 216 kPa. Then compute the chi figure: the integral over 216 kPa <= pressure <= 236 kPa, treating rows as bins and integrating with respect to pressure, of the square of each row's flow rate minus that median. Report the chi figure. 2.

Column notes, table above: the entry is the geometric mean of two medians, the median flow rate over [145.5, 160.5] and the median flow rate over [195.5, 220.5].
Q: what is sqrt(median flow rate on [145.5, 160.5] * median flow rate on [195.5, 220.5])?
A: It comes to 5.4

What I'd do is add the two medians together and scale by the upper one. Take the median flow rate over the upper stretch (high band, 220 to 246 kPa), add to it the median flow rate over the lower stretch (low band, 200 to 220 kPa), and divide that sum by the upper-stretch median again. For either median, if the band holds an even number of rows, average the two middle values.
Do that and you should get 2.07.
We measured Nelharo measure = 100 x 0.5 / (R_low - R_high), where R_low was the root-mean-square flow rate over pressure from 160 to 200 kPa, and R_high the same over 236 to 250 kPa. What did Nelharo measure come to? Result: -71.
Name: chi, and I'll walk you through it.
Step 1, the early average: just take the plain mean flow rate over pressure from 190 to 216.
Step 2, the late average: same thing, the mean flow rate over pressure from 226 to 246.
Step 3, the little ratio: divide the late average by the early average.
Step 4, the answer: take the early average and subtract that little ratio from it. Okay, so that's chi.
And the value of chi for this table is 6.1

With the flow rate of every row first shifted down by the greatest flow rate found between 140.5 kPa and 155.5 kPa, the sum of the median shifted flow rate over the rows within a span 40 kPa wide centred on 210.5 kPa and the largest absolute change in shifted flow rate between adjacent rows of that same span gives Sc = 2.8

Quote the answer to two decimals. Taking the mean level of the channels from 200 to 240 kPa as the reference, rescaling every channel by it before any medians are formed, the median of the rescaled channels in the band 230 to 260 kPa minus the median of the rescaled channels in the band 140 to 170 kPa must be 0.35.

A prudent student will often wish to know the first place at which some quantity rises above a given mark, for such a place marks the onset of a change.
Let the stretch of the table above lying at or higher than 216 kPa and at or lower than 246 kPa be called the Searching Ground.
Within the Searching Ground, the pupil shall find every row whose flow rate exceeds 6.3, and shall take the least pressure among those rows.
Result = 218.0 kPa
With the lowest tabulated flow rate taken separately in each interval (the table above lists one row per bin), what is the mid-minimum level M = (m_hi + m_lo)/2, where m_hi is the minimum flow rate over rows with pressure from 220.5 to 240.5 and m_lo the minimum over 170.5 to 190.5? 6.3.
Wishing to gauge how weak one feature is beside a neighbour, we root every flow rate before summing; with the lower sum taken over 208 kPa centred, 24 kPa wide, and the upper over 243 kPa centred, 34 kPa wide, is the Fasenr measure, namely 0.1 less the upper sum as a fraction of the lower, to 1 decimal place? -1.3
